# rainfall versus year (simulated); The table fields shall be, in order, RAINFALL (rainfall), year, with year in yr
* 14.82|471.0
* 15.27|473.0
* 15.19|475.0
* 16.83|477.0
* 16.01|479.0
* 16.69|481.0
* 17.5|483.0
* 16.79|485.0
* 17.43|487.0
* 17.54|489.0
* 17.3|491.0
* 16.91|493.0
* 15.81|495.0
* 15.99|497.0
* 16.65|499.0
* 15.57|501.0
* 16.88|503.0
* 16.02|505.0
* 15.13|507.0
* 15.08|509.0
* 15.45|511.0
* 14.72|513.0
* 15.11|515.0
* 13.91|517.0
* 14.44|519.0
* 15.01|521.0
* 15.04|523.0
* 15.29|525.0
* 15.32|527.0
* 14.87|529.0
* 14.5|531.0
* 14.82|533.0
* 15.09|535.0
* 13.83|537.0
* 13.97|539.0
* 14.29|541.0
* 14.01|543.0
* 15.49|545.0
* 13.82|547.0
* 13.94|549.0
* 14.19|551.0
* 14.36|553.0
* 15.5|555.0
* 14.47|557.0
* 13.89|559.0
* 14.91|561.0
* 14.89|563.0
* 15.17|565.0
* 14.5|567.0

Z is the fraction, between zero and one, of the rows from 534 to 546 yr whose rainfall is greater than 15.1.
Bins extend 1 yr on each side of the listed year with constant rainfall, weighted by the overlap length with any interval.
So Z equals 0.2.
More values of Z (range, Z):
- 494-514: 0.8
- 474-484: 1.0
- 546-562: 0.1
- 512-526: 0.3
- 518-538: 0.2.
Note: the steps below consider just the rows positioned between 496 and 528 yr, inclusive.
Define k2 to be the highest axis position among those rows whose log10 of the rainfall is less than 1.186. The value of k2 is 527.0 yr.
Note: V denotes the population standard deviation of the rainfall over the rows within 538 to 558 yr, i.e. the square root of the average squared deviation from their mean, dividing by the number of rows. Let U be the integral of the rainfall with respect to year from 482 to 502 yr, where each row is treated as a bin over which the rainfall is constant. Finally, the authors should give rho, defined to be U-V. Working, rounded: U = 335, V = 0.58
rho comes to 334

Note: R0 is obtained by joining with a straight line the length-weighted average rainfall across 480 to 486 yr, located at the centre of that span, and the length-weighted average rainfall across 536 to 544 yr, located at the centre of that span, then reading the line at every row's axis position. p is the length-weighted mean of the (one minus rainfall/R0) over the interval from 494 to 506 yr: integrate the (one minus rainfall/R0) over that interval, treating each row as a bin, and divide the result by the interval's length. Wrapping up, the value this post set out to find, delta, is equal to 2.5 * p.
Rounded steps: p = -0.003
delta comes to -0.008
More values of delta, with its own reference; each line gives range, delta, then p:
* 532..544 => -0.036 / -0.014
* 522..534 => -0.055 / -0.022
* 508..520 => 0.097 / 0.039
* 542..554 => -0.128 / -0.051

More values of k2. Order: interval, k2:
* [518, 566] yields 565.0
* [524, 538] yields 537.0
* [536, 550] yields 549.0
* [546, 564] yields 563.0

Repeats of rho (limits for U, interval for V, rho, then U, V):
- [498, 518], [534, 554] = 309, 309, 0.53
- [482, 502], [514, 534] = 335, 335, 0.41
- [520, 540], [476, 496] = 295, 295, 0.57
